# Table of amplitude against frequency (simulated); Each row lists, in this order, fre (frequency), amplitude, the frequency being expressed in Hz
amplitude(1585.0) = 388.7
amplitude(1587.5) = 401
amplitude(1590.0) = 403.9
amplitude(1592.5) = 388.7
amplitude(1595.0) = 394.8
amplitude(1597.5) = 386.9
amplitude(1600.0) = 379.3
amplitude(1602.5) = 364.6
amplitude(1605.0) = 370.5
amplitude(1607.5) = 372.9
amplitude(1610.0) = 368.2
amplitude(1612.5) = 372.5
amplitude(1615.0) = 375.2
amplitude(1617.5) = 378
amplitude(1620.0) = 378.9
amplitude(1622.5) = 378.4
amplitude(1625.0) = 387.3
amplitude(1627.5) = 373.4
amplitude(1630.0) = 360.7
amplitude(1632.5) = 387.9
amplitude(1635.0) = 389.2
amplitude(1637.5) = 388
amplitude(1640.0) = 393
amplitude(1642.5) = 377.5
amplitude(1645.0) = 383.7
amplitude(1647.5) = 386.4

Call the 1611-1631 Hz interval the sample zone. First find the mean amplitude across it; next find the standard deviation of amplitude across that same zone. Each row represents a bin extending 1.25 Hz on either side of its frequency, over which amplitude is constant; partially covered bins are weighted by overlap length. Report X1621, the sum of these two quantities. 383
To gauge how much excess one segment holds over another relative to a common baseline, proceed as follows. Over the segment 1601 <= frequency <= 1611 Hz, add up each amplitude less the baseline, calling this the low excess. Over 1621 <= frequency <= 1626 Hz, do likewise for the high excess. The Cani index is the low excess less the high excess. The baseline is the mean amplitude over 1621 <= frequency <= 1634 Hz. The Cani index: -45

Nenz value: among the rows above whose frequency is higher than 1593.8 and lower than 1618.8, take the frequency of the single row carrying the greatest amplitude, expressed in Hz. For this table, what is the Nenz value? 1595.0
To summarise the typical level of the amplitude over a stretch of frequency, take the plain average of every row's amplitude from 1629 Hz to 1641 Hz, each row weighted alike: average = 384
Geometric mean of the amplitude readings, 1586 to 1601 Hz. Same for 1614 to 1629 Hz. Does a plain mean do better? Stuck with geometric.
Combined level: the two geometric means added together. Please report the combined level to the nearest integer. 771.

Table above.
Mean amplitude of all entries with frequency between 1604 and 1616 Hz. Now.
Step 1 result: 372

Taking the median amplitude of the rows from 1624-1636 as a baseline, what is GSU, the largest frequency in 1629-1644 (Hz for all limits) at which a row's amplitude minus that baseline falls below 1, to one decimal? 1642.5 Hz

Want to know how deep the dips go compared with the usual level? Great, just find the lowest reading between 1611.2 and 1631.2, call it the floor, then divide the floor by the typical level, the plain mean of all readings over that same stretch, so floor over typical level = 0.96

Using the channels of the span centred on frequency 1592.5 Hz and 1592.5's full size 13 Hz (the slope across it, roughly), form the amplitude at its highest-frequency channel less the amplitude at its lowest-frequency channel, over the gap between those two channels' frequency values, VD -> -1.4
